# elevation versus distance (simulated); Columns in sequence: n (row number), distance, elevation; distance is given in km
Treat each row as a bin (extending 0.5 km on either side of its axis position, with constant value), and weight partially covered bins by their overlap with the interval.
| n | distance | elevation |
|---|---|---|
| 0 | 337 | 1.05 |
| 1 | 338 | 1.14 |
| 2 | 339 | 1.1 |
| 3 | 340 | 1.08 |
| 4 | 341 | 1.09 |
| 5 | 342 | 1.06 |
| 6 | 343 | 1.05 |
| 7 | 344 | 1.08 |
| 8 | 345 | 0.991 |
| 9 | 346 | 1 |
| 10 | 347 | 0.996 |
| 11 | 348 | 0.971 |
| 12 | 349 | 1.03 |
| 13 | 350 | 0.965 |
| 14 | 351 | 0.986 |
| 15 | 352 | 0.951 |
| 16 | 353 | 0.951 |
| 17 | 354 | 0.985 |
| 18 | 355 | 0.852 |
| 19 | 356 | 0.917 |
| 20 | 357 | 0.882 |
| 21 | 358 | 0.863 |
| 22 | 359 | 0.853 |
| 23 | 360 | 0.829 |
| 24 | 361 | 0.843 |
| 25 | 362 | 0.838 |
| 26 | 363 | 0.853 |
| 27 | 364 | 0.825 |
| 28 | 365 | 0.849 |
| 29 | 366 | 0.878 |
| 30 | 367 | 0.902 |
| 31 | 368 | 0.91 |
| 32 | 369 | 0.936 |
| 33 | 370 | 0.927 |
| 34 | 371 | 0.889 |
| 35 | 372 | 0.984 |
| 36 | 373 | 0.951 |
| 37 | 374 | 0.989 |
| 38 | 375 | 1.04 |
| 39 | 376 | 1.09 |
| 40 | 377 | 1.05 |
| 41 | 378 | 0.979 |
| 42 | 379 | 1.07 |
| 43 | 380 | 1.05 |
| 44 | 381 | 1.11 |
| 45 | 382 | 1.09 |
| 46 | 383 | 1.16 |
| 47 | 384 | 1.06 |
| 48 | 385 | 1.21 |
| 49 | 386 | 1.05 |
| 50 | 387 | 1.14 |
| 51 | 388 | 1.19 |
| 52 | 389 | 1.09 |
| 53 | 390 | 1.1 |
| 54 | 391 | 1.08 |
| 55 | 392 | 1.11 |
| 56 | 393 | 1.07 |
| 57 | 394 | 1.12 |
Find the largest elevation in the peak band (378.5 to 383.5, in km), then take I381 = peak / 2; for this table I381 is 0.58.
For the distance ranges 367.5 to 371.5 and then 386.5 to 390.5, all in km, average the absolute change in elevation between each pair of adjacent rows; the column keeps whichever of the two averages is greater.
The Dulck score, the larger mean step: 0.053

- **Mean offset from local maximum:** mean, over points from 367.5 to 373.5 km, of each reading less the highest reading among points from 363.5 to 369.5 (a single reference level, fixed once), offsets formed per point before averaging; 0.00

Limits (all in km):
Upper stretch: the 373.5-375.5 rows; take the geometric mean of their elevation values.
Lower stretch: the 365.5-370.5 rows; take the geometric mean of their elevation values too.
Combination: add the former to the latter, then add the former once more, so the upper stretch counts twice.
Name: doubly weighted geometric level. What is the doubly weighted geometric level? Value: 2.94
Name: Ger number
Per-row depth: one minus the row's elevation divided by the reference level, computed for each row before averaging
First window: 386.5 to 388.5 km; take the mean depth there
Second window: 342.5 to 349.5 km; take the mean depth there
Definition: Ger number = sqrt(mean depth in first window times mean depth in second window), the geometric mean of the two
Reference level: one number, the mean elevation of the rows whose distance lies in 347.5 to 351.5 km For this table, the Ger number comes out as 0.07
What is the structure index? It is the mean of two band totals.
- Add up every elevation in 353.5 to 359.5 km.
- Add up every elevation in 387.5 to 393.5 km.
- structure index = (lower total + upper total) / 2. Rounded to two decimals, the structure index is 6.00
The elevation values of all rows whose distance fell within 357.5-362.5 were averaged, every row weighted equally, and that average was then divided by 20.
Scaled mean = 0.042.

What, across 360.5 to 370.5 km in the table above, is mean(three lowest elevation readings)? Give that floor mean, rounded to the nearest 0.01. 0.84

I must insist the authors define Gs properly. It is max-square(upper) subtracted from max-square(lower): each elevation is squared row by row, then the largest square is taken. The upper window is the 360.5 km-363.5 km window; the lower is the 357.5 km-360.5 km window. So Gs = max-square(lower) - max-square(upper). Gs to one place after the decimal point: 0.0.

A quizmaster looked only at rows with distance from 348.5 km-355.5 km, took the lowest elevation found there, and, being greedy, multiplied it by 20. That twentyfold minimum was 17.0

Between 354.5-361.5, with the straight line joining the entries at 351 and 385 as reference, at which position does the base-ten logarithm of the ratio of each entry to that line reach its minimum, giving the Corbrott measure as 360 km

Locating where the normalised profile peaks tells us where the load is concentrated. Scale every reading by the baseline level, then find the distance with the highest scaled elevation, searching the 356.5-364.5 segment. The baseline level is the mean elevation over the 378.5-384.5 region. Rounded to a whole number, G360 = 357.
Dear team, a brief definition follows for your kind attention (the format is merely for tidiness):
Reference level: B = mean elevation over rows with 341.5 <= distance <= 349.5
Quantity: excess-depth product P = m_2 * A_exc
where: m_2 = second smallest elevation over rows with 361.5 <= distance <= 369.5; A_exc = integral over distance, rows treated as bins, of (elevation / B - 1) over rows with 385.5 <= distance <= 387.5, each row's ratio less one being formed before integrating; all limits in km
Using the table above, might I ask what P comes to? 0.12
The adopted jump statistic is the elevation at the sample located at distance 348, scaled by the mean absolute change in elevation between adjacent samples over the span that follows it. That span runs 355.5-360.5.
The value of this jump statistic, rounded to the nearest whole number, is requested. 44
